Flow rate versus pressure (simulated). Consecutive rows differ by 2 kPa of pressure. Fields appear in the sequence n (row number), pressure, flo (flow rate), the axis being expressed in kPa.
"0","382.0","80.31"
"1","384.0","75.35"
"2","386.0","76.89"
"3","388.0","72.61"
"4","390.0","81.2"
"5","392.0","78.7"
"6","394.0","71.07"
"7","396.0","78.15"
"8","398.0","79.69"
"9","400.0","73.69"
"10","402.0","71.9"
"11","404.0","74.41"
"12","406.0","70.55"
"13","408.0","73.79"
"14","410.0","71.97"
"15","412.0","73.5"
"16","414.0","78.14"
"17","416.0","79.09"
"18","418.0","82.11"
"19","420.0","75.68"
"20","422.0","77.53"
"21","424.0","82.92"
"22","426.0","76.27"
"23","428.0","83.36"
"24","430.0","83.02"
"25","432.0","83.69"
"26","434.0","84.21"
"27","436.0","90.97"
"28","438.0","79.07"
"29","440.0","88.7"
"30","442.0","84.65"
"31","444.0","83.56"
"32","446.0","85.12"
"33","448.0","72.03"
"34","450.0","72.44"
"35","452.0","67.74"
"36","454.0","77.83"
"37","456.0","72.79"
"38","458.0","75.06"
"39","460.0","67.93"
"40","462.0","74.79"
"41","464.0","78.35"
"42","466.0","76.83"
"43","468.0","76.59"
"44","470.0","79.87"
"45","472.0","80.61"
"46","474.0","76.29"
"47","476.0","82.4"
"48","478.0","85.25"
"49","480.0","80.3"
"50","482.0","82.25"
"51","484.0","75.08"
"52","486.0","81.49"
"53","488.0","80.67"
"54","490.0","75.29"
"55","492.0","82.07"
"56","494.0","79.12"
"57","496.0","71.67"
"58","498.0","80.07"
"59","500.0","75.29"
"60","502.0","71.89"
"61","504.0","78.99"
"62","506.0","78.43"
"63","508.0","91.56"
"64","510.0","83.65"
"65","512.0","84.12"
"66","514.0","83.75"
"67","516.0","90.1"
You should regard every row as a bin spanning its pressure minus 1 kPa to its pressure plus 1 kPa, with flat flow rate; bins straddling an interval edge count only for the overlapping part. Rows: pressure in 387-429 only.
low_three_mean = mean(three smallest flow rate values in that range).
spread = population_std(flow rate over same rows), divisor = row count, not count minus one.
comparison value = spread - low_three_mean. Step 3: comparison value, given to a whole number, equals -67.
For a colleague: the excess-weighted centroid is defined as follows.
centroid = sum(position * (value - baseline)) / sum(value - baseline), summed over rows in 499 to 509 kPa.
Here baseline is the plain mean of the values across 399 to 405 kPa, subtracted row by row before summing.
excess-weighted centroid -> 506.7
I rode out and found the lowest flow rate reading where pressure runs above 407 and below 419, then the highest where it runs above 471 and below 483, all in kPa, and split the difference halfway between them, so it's 78.6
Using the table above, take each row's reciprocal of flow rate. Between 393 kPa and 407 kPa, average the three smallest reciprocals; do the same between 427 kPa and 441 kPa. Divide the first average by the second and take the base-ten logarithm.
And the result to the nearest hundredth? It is 0.06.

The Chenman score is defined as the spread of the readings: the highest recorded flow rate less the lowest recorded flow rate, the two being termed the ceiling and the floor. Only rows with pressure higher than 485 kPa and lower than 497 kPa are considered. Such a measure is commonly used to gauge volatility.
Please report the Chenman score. 10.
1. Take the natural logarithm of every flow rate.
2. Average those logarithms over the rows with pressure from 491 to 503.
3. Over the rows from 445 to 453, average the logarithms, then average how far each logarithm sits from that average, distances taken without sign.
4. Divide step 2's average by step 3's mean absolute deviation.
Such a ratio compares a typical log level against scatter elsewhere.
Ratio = 62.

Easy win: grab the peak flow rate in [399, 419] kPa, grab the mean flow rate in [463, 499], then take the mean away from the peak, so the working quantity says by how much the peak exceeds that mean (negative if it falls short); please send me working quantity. 3.0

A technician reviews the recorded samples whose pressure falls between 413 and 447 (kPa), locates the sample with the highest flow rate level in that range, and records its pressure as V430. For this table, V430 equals 436.0 kPa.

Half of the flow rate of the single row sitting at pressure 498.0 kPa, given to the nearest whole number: 40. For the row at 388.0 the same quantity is 36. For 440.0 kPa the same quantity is 44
